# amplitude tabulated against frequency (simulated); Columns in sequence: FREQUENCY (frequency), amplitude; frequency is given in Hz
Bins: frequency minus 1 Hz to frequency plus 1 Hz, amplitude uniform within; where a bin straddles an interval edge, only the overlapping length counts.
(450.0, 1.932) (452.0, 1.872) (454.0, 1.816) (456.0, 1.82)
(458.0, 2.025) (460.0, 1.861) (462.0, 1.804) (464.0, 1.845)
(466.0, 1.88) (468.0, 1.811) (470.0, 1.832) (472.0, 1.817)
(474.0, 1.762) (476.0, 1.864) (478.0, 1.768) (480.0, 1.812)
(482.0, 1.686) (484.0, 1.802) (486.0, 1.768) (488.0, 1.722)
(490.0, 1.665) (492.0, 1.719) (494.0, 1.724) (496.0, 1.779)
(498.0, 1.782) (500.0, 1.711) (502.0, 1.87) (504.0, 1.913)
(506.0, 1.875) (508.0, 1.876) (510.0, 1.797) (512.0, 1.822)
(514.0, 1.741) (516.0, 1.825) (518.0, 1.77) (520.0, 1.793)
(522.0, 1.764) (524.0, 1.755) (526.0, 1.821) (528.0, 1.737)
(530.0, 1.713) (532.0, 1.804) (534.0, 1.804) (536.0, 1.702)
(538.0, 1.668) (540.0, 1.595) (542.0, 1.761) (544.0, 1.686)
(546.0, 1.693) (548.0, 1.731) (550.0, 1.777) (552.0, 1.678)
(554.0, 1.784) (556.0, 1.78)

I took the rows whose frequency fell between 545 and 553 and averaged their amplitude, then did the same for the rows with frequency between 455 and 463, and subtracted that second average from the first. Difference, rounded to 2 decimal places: -0.16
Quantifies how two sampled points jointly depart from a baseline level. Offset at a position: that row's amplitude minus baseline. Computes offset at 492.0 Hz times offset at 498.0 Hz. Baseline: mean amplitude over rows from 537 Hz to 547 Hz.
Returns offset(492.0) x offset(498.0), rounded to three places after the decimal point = 0.004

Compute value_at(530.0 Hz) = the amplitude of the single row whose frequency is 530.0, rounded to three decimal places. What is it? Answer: 1.713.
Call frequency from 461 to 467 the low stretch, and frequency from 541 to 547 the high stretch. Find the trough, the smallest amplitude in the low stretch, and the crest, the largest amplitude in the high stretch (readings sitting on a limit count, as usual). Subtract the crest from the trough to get 0.043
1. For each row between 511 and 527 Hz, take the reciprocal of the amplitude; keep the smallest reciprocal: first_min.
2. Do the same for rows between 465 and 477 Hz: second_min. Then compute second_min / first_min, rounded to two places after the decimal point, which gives 0.97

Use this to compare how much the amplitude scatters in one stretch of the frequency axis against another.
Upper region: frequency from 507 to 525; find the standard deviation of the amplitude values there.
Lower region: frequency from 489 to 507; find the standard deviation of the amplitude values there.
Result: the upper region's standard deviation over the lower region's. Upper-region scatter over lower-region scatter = 0.49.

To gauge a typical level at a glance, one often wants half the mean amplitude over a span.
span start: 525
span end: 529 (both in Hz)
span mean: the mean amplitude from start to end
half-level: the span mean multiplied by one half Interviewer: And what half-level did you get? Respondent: 0.89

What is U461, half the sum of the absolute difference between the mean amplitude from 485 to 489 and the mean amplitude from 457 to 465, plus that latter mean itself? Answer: 1.01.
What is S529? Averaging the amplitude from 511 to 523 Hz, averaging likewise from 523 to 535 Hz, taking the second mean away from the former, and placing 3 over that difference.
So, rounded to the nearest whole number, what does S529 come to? 222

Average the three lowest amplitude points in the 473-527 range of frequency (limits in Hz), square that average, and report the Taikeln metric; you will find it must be 2.8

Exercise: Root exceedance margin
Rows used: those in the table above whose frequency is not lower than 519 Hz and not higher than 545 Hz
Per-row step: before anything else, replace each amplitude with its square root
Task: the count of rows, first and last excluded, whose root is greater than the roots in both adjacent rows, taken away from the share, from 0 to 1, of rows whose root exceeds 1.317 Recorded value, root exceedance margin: -1.4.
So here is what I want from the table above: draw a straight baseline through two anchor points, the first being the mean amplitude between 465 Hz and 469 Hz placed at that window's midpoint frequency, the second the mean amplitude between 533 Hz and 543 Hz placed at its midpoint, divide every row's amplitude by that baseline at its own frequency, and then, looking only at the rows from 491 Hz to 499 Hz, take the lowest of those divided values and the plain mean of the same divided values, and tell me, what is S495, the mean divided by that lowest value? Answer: 1.022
